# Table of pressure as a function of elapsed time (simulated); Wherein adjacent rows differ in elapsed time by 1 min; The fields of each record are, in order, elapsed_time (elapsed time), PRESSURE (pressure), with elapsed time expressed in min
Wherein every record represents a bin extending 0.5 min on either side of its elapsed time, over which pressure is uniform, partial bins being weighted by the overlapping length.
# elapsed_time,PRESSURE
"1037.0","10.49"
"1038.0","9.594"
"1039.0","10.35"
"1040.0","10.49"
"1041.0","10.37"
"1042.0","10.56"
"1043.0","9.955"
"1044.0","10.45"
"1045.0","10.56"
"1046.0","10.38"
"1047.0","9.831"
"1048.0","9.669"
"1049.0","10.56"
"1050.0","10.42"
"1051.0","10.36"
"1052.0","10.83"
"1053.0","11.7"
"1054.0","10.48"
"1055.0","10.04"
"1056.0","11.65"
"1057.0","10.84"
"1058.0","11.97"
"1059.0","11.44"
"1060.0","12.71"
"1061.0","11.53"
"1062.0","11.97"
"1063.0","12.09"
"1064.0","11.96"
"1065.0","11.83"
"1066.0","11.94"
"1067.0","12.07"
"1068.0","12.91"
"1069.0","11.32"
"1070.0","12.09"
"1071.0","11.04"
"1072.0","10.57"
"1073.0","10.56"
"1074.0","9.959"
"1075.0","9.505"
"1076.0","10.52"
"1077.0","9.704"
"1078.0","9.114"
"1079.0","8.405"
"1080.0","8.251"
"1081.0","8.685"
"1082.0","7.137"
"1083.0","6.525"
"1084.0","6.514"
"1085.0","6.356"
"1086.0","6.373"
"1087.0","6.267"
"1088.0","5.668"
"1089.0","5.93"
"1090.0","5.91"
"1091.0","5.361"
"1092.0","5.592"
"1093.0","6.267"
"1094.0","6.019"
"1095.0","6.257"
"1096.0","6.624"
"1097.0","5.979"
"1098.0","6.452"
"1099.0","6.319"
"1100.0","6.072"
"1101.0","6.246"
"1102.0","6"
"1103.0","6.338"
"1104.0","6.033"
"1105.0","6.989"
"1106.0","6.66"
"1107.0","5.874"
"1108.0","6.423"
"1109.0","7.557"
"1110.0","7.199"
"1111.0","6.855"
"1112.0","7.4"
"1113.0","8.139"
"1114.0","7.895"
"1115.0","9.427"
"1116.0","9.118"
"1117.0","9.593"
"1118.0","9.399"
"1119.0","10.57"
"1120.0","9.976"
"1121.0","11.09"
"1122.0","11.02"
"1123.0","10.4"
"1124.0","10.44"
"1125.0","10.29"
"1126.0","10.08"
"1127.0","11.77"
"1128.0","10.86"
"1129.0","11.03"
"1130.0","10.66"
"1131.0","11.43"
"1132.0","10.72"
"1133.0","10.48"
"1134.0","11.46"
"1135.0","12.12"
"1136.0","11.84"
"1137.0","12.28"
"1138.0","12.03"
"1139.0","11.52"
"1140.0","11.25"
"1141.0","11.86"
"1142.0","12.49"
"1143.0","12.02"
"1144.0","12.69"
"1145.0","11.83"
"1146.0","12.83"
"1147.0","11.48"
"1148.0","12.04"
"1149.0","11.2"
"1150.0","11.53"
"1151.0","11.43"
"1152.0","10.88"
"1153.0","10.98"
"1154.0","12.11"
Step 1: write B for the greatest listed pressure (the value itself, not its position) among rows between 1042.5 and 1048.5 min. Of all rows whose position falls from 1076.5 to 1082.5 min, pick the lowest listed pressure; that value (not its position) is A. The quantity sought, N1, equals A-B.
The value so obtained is -3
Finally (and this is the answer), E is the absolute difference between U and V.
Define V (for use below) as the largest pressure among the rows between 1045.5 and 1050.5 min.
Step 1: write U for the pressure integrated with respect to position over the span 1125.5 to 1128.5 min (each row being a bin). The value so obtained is 22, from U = 33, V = 10.56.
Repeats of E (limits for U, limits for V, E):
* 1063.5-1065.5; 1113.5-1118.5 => 14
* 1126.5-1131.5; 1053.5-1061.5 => 43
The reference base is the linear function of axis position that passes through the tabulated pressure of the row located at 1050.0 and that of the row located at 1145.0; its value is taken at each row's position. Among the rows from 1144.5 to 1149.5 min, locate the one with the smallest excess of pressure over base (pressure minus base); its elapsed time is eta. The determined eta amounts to 1149.0 min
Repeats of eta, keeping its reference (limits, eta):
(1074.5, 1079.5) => 1079.0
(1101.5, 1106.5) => 1102.0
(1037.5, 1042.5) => 1038.0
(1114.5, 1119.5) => 1116.0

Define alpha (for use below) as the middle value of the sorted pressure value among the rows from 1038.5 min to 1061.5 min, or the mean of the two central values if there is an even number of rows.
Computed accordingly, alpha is 10.5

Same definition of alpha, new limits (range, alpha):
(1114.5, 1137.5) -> 10.7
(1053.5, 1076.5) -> 11.5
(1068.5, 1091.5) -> 8.4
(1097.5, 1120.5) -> 7.0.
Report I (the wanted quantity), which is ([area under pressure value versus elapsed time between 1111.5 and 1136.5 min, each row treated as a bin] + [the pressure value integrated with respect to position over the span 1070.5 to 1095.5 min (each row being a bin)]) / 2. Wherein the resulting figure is 225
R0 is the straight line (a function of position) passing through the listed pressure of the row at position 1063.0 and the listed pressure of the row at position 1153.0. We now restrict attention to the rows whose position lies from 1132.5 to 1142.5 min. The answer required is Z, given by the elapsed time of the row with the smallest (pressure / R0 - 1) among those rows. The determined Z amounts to 1133.0 min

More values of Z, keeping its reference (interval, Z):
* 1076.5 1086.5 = 1085.0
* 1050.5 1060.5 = 1055.0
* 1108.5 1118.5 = 1111.0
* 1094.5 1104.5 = 1097.0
